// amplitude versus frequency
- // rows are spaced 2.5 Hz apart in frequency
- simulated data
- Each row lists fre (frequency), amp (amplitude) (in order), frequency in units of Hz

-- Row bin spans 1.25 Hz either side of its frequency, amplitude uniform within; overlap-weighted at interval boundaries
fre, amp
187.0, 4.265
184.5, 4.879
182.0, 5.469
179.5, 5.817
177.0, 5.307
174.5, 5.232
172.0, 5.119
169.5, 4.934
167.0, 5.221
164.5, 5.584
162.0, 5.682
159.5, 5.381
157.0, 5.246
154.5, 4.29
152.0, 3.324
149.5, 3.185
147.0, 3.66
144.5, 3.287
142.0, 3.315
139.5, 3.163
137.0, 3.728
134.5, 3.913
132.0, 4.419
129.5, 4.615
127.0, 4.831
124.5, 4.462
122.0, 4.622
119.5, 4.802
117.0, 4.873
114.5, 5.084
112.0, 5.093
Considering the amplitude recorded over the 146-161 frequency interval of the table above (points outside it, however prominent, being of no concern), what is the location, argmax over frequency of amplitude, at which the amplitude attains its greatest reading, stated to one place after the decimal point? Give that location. 159.5 Hz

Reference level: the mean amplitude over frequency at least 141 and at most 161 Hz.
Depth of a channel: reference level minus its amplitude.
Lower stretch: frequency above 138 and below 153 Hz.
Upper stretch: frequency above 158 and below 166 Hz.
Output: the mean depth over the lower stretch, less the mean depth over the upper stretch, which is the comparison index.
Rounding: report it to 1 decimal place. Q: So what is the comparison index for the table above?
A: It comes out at 2.2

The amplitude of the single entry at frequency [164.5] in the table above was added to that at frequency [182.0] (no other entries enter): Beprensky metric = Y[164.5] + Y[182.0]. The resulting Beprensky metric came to 11.1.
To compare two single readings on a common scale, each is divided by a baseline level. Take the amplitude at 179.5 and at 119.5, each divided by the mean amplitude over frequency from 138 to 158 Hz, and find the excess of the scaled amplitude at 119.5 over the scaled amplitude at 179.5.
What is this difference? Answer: -0.28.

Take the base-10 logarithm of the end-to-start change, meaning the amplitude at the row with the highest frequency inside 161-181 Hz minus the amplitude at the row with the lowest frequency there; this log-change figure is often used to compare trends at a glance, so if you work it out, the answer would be -0.9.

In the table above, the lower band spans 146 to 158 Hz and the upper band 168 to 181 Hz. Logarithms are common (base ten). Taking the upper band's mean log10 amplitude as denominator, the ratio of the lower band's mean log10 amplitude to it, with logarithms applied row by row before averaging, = 0.81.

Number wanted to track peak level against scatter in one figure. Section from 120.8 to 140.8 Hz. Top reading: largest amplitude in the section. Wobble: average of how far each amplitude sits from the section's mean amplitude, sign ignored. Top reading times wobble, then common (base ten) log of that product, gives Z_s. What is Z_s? 0.35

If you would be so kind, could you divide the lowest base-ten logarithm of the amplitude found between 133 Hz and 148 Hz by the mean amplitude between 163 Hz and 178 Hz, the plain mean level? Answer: 0.10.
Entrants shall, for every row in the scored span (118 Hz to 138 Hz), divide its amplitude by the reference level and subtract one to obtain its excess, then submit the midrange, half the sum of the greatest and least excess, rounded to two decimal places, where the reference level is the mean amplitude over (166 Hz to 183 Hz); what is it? -0.19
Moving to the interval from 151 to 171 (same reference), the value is -0.15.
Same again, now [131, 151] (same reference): -0.28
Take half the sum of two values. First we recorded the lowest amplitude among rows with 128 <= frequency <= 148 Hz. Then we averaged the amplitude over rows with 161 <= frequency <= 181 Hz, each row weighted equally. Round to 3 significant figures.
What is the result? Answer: 4.26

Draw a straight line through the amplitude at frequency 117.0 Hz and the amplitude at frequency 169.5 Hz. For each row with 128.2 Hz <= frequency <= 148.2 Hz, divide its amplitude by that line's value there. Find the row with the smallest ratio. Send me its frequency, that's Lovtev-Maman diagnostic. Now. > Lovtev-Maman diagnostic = 139.5 Hz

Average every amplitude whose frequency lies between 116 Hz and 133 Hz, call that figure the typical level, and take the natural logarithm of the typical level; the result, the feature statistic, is 1.54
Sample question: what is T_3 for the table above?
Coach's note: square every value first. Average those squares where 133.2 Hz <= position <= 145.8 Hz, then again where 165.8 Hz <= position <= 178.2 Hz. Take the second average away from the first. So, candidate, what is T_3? -14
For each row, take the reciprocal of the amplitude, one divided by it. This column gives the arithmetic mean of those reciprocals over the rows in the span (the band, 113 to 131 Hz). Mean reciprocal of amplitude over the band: 0.211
